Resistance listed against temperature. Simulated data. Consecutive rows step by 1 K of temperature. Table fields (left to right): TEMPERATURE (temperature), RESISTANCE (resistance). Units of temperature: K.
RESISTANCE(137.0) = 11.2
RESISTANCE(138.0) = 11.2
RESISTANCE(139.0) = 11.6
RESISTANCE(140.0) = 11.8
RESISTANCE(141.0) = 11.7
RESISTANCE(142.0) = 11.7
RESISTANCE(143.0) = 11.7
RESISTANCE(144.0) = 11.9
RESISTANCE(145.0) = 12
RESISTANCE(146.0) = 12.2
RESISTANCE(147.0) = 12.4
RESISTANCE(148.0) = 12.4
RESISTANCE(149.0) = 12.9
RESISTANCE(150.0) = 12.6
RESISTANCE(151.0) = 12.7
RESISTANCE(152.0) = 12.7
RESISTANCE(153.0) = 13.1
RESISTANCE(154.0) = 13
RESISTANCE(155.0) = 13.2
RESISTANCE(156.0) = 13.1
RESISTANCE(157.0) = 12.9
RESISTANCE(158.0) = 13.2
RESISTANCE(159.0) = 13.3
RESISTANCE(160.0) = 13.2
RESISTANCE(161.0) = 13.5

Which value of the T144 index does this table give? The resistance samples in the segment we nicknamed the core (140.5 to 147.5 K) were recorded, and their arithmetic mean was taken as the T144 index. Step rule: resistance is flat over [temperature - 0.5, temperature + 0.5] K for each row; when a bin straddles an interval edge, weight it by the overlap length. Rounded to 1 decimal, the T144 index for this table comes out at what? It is 11.9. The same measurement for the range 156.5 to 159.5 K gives 13.1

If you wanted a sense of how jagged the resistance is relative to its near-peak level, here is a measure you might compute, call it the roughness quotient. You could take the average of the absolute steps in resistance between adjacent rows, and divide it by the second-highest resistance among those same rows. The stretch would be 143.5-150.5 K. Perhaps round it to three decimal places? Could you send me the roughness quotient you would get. 0.017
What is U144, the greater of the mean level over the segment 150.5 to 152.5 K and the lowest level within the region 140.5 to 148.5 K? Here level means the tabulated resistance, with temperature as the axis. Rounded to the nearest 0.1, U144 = 12.7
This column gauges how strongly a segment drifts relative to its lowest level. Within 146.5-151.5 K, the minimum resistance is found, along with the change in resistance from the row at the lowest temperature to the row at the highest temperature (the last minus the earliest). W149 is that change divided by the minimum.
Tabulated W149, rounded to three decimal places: 0.024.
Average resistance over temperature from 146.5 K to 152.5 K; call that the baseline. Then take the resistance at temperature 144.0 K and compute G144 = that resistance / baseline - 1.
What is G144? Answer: -0.057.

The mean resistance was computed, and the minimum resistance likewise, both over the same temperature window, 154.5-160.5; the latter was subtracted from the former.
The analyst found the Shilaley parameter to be 0.25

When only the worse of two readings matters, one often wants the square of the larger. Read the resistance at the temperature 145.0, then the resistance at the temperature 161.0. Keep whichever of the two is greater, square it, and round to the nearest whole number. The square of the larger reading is 182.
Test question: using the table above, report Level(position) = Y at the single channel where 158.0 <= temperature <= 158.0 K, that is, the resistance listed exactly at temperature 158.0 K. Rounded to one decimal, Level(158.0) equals 13.2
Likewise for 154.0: 13.0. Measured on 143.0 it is 11.7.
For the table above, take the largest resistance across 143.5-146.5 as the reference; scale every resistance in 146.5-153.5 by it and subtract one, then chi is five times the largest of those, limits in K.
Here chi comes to 0.37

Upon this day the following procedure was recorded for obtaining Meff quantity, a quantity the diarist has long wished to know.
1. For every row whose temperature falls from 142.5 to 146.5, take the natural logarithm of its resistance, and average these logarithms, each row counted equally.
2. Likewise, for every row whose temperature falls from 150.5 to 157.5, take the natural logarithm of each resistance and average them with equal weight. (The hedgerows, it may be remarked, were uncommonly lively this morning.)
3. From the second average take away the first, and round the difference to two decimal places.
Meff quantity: 0.08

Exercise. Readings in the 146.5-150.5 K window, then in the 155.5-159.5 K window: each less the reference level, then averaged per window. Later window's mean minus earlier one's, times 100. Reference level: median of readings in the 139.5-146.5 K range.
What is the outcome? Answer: 55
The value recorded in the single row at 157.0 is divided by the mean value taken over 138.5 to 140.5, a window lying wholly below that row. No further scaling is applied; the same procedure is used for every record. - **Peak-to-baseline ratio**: 1.10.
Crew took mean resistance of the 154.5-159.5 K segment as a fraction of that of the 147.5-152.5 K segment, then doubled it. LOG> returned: 2.08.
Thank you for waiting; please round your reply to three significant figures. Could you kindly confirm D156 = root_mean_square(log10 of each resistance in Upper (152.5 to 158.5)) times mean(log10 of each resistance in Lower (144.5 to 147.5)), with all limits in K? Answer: 1.21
